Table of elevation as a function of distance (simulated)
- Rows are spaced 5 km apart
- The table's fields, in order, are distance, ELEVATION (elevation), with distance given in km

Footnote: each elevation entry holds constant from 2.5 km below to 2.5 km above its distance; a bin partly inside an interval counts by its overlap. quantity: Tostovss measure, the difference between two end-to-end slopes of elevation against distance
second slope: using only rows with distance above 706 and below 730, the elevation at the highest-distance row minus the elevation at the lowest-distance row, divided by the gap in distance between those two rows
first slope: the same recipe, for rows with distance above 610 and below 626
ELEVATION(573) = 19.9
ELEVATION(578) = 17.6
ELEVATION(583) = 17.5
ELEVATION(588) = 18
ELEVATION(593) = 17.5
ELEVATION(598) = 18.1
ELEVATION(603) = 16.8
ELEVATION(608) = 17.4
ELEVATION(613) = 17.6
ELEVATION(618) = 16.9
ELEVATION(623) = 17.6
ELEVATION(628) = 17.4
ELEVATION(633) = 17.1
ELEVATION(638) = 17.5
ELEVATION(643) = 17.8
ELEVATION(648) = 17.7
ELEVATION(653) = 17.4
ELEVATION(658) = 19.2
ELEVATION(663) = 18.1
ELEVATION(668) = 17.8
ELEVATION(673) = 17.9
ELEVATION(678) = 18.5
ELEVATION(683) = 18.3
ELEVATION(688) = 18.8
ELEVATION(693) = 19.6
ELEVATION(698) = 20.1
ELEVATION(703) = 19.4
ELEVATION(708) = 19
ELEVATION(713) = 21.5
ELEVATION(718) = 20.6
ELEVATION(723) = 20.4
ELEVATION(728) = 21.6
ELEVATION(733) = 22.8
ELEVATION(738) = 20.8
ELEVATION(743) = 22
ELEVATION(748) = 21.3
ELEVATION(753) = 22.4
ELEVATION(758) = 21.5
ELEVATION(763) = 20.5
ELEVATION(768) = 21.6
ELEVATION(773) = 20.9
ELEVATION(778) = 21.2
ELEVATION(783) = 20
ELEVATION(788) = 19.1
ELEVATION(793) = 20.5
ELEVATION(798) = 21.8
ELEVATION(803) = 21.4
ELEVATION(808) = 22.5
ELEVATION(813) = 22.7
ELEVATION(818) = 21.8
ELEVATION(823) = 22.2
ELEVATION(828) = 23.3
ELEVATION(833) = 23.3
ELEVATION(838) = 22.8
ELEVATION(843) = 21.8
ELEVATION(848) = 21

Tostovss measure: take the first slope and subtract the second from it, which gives -0.13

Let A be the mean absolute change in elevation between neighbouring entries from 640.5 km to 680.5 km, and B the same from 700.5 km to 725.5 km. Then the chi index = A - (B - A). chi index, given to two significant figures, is 0.23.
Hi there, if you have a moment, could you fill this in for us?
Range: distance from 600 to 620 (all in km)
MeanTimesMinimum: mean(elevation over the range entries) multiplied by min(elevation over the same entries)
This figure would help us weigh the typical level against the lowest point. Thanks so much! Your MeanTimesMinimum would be 289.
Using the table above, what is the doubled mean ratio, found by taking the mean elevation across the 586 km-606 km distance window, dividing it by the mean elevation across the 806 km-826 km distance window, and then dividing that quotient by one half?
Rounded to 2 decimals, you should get 1.58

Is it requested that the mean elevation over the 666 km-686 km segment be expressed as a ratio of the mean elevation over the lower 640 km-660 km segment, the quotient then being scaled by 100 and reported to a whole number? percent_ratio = 101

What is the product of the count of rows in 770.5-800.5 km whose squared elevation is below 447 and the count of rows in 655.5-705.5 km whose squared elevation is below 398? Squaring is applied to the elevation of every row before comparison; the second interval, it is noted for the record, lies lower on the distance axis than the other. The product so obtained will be 36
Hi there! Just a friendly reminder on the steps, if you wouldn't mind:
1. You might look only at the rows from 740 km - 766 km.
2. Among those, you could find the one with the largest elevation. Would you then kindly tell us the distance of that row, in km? 753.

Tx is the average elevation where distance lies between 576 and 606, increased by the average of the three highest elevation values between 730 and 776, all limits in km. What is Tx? 40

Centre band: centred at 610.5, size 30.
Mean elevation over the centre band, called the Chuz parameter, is 17.4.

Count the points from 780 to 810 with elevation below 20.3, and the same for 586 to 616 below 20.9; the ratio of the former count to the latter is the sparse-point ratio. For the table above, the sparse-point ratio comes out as 0.33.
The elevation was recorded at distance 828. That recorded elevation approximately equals 23.3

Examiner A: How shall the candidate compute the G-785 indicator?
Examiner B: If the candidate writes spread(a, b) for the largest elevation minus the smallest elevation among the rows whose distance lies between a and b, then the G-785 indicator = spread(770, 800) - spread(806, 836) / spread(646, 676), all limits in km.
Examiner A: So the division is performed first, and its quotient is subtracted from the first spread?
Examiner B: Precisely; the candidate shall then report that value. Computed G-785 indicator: 1.9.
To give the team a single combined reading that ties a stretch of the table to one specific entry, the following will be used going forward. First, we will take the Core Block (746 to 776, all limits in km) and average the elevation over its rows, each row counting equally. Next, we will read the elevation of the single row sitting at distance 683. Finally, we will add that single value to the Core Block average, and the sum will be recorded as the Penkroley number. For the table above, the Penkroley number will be 39.7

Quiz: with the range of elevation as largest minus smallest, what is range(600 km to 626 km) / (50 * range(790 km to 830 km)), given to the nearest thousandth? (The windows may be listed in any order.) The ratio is 0.006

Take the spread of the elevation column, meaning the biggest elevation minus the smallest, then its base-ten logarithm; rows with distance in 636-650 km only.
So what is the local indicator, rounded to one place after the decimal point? -0.5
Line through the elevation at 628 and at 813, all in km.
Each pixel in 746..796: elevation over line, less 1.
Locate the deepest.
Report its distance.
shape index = 788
